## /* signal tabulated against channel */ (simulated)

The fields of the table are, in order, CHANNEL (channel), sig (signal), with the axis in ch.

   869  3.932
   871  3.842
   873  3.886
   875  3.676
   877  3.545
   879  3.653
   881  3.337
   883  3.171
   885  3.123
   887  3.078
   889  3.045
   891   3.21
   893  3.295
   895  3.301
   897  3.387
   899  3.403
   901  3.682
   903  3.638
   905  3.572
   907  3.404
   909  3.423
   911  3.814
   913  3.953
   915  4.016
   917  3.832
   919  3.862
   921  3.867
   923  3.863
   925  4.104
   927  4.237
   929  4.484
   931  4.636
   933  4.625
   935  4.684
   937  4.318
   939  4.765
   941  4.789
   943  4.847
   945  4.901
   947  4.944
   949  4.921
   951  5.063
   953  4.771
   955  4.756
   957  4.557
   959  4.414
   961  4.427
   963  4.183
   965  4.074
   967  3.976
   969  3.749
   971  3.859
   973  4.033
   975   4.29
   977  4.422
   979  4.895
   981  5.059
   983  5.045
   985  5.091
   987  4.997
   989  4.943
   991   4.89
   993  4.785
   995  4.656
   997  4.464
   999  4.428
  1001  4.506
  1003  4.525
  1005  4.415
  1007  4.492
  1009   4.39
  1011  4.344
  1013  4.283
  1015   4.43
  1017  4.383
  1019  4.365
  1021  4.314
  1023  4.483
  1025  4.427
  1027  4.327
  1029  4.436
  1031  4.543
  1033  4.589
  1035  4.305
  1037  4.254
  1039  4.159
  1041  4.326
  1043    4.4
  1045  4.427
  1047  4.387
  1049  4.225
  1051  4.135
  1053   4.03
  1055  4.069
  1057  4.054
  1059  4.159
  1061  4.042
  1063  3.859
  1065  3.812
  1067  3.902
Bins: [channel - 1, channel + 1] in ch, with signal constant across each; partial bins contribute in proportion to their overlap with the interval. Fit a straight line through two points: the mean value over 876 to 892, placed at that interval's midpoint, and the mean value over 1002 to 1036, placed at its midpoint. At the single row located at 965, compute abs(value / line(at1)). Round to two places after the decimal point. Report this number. 1.03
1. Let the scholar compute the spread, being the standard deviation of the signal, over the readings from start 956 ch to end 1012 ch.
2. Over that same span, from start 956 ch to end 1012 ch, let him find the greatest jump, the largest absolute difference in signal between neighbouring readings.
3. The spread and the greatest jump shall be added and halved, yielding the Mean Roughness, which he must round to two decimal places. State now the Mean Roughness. 0.42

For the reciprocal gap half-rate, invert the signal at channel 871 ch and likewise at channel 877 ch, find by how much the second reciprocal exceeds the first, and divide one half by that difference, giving 23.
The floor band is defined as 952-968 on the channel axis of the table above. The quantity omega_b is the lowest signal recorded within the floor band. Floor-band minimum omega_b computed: 3.976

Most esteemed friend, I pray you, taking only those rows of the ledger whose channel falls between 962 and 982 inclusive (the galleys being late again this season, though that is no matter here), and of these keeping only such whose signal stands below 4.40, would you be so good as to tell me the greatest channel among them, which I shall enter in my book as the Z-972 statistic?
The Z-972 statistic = 975 ch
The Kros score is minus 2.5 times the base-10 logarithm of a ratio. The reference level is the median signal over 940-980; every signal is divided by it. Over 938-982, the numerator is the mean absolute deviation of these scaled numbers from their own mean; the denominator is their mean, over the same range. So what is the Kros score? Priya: 2.8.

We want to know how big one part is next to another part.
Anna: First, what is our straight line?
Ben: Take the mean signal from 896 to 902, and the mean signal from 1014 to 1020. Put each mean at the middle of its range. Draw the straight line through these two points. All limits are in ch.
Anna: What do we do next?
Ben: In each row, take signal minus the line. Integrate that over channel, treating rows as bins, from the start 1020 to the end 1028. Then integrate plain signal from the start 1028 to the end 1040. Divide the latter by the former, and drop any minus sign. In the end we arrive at 112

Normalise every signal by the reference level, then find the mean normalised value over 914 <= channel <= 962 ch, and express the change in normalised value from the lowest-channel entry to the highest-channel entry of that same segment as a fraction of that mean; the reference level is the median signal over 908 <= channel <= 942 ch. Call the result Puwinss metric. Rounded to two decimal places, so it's 0.09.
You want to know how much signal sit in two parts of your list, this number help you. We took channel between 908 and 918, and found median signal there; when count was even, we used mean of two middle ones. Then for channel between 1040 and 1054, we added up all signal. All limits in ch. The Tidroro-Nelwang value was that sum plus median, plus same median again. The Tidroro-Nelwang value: 38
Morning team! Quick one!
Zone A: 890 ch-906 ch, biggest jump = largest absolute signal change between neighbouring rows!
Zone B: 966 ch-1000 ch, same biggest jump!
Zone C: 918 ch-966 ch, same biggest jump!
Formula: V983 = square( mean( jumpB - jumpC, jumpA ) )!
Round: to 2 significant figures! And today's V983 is 0.023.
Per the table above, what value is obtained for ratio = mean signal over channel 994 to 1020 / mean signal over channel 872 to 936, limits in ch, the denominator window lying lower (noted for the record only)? 1.20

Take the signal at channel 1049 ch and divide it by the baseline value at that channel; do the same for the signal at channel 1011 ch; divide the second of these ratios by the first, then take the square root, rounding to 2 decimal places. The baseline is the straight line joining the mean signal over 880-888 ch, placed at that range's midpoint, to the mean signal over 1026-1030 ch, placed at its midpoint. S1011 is 1.05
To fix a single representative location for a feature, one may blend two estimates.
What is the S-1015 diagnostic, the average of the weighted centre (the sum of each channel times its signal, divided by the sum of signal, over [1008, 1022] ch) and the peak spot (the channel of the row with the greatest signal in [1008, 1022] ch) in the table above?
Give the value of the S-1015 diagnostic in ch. 1015.0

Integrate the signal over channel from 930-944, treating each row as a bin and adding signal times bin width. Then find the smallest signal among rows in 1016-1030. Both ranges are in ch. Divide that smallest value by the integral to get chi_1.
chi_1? 0.066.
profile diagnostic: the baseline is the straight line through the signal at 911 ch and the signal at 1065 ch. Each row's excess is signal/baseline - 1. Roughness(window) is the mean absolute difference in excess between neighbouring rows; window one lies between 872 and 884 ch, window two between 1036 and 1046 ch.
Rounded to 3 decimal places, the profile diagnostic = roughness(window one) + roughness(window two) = 0.073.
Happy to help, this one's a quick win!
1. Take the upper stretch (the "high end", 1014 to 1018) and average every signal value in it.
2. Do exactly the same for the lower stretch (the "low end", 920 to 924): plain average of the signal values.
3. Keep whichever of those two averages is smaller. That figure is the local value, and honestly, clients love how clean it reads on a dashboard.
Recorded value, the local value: 3.9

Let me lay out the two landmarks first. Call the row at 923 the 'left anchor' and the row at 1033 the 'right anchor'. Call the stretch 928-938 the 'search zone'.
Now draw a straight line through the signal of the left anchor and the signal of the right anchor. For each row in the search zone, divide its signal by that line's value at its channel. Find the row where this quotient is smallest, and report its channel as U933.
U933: 937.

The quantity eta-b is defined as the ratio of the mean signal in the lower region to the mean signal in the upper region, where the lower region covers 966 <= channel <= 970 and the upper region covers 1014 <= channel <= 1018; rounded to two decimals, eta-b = 0.88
